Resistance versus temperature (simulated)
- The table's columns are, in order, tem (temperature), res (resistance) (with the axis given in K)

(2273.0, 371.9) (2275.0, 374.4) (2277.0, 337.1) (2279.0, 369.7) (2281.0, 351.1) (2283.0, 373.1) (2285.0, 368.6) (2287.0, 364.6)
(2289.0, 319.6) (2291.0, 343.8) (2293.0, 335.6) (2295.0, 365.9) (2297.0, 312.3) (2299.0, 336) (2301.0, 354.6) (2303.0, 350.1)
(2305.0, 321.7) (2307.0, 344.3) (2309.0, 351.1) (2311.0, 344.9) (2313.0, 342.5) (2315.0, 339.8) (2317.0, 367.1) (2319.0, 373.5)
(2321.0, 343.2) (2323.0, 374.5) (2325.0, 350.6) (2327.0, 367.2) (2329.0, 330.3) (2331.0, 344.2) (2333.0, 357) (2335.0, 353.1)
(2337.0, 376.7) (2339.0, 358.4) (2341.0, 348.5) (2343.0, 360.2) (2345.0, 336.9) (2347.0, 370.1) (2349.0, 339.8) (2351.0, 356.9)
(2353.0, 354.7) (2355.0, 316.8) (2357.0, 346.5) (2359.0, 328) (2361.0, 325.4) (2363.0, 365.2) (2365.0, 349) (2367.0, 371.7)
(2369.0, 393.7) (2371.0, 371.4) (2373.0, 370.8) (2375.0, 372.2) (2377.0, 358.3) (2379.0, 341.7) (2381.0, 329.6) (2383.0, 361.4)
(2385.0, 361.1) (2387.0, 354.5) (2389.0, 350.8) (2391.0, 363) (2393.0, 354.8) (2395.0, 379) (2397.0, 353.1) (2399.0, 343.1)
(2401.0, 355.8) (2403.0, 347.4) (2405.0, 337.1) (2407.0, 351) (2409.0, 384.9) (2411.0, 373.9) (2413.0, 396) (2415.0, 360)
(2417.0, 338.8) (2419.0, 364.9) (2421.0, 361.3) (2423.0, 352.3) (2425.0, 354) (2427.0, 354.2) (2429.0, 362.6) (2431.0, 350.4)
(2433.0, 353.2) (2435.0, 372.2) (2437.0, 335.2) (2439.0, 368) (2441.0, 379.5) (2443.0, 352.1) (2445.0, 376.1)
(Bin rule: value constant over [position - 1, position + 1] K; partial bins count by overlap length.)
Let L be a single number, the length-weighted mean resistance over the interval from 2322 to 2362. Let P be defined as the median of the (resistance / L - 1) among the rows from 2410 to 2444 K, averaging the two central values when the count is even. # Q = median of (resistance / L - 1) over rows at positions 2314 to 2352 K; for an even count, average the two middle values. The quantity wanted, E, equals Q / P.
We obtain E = 0.7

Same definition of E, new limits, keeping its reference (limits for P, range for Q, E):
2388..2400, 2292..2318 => -1.3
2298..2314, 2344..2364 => 1.3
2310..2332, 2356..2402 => -1.2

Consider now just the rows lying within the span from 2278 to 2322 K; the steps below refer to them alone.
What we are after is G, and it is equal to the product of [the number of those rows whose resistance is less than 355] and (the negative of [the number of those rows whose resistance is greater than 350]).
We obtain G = -165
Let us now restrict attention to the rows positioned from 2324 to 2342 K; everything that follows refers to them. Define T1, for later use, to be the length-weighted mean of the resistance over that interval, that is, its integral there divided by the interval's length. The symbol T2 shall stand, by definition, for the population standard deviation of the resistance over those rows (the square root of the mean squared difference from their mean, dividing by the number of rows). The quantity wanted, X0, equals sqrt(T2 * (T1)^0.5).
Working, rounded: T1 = 354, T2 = 13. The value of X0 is 15.4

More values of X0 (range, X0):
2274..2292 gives 18.4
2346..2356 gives 18.4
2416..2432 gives 12.1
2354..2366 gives 17.4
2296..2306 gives 17.2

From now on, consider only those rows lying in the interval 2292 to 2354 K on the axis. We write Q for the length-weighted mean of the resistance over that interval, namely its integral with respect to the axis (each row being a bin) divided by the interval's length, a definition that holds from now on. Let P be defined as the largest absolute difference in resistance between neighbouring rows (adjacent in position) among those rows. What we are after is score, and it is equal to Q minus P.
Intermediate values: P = 54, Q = 350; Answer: 297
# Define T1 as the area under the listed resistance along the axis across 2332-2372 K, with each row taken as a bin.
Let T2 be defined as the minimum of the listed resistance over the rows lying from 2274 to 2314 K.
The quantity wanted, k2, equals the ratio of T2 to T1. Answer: 0.0221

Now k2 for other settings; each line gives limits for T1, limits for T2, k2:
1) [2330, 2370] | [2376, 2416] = 0.0234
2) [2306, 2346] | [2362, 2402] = 0.0233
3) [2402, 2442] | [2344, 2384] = 0.0220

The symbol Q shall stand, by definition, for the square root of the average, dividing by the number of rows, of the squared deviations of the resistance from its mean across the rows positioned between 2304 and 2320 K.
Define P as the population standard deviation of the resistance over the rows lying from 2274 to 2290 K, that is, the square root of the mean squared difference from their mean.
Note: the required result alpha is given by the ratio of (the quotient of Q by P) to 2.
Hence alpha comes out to 0.41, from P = 19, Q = 15.2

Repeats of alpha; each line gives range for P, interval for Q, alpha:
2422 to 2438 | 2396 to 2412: 0.76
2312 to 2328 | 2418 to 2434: 0.18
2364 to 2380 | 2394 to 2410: 0.52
